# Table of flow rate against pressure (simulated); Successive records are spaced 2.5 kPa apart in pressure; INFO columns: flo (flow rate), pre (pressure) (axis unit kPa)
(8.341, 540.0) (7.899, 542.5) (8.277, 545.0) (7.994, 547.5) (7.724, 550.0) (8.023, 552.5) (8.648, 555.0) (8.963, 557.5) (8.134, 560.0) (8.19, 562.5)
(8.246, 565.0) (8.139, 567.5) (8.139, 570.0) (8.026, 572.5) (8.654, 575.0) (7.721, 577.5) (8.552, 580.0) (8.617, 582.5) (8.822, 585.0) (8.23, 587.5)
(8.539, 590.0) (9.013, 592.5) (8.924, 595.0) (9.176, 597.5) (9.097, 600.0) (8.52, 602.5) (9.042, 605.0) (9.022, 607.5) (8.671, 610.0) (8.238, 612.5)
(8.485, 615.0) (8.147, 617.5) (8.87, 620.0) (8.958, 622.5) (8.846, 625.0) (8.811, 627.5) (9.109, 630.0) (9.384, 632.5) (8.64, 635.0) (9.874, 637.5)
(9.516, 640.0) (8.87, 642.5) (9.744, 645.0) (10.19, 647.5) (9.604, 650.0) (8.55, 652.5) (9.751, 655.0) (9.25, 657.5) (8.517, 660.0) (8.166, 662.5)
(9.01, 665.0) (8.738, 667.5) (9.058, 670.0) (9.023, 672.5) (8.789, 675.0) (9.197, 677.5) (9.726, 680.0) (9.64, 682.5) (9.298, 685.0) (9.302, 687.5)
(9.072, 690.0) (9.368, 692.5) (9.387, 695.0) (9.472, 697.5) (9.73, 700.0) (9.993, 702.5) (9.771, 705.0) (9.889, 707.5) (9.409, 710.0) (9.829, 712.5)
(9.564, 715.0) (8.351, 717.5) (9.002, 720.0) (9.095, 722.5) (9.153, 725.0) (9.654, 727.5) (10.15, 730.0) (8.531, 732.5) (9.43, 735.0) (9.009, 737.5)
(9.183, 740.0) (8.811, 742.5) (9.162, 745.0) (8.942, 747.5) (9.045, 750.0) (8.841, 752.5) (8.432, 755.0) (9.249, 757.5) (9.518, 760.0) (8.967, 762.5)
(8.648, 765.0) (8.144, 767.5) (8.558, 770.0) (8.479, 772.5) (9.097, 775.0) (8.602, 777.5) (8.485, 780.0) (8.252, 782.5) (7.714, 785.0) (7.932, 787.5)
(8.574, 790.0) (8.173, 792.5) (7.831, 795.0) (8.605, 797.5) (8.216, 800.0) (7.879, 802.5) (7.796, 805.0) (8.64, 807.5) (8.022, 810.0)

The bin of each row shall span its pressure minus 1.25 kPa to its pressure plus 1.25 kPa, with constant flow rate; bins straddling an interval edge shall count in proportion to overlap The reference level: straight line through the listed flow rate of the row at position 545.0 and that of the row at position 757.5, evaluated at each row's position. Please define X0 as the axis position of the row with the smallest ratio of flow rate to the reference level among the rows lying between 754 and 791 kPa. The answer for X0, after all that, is 785.0 kPa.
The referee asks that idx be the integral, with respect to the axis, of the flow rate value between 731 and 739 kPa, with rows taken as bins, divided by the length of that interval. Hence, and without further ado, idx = 9.0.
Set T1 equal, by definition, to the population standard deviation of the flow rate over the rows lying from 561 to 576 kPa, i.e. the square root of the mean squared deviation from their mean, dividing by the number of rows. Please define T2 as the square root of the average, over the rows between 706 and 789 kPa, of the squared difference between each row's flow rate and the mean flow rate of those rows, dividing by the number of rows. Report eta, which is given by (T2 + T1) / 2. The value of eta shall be 0.38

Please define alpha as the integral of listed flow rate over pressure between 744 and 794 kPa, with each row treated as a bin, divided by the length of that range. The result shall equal 8.6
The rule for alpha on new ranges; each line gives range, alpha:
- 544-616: 8.5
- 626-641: 9.2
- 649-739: 9.3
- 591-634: 8.8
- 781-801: 8.2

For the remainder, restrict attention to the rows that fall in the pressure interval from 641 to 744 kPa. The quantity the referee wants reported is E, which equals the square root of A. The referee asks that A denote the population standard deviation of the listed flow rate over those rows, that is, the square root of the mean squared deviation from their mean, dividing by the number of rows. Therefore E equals 0.69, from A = 0.48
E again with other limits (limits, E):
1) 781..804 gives 0.55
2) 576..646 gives 0.68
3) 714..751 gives 0.65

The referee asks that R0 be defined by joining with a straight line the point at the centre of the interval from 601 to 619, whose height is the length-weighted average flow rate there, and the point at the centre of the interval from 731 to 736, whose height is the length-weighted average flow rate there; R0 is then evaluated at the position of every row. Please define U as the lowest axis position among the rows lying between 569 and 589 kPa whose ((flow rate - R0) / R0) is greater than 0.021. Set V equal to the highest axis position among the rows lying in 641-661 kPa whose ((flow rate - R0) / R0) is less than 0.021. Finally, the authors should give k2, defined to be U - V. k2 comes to -75.0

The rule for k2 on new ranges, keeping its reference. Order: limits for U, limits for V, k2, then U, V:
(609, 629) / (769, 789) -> -167.5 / 620.0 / 787.5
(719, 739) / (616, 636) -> 92.5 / 727.5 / 635.0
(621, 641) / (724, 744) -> -120.0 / 622.5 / 742.5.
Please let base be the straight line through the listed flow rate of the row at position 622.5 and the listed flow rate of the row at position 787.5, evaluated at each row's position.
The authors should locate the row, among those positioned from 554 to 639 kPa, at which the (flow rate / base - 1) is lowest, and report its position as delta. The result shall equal 577.5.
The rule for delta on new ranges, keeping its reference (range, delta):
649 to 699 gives 662.5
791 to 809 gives 795.0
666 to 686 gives 667.5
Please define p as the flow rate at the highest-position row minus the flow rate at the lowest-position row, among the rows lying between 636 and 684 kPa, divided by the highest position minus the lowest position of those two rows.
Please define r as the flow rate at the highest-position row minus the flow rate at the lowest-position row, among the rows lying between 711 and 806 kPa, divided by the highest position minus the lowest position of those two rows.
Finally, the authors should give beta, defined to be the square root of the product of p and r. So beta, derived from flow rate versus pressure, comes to 0.011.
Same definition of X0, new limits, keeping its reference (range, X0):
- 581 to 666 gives 662.5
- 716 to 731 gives 717.5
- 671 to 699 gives 675.0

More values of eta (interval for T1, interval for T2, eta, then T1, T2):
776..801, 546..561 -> 0.37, 0.31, 0.423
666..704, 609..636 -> 0.34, 0.34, 0.346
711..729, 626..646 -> 0.44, 0.46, 0.426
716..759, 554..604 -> 0.41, 0.42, 0.393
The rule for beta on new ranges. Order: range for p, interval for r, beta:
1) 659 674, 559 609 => 0.028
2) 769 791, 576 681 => 0.004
